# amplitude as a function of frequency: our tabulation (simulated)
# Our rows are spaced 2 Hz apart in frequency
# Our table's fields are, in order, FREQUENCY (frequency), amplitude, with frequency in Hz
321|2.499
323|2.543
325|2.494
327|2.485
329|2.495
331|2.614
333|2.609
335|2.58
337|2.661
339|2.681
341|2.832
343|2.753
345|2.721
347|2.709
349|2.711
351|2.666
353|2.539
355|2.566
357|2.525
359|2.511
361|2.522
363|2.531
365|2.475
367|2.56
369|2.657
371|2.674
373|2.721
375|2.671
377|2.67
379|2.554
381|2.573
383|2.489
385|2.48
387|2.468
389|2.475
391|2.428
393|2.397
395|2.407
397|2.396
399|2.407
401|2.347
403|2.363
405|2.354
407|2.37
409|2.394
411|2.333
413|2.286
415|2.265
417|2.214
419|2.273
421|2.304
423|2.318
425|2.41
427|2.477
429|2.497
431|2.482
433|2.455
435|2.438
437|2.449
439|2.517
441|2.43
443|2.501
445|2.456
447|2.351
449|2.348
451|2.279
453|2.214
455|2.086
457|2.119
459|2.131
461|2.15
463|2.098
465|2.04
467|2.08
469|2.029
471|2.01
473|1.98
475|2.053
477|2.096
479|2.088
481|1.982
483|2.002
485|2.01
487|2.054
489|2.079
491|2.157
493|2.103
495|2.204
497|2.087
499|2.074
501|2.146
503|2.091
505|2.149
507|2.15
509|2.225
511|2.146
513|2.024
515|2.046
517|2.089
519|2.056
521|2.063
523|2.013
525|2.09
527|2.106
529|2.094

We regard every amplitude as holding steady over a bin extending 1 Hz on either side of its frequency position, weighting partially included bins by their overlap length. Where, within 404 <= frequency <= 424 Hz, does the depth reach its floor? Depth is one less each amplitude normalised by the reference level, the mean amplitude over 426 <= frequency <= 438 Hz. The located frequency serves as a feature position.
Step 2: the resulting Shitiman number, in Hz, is 409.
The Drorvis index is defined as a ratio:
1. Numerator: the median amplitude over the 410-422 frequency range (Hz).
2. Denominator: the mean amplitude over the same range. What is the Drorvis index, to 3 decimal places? 1.000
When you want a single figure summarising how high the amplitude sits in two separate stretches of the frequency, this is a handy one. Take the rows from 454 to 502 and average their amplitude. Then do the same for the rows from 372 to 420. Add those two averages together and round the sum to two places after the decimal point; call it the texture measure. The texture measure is 4.51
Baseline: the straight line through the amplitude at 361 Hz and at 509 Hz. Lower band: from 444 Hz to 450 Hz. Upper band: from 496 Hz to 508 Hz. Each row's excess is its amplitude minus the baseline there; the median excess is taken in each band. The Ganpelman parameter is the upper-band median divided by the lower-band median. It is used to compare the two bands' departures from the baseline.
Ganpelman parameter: -46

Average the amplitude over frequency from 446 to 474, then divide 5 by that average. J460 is 2.34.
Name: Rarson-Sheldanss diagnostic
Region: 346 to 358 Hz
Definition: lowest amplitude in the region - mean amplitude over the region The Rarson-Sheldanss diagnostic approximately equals -0.094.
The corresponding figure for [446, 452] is -0.047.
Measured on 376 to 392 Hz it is -0.089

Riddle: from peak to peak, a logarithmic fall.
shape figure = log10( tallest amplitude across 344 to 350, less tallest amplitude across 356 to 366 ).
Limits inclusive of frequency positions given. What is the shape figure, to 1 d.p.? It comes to -0.7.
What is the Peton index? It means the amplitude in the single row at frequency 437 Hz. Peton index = 2.449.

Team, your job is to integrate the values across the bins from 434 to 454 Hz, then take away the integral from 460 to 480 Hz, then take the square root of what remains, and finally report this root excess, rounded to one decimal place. 2.6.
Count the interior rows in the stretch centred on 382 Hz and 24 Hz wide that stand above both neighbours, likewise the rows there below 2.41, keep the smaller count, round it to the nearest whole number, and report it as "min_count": 1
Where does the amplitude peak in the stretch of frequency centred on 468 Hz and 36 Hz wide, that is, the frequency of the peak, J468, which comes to 451 Hz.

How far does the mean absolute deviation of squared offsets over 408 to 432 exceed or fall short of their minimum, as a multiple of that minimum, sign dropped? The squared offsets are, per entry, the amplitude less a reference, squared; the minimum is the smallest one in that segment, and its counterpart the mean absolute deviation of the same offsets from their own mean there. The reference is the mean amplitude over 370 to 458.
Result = 1606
